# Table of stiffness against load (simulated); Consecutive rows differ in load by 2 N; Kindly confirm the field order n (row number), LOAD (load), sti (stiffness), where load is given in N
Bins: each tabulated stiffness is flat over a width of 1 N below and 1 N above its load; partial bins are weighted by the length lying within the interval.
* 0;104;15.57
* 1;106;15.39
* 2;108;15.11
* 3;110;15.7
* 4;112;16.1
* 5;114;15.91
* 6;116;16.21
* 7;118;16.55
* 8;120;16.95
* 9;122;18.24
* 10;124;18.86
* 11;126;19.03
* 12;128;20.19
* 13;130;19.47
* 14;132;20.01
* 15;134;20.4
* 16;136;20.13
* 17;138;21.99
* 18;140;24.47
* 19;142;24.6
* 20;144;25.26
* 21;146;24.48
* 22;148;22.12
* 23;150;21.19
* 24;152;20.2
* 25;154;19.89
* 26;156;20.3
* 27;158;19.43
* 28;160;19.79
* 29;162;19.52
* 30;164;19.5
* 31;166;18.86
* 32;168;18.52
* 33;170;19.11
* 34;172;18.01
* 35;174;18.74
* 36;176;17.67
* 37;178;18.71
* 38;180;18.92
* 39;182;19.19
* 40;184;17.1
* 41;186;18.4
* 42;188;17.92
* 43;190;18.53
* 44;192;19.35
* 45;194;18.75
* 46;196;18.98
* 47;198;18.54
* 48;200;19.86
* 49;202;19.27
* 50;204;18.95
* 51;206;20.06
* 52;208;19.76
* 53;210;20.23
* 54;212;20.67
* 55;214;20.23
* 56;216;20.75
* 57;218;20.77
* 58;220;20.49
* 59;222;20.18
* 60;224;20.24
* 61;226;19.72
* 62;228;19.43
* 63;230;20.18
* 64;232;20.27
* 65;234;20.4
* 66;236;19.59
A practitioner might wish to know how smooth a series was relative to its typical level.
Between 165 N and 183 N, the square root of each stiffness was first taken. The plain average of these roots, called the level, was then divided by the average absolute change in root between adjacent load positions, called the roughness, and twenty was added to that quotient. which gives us 75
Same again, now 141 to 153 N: 60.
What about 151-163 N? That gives 109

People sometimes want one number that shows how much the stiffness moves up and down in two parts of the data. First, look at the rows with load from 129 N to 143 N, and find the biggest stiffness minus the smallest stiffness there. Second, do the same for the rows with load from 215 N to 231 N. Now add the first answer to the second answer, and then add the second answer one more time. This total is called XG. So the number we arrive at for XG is 7.81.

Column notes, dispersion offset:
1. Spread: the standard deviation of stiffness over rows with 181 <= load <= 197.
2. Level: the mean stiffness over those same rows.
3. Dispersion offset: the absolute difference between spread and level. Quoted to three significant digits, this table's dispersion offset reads 17.8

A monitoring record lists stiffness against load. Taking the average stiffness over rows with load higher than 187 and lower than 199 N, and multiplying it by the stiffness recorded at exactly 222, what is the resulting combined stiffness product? 377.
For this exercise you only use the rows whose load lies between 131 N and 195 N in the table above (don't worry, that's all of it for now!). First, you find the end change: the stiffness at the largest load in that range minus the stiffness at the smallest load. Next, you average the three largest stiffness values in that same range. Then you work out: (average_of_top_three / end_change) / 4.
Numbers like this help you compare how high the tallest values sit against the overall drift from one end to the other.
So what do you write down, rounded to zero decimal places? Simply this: -5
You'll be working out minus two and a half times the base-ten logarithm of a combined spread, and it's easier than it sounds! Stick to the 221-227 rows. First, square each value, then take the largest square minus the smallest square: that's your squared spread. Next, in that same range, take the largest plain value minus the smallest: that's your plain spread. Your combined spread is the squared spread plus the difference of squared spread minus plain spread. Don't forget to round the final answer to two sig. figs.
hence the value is -4.0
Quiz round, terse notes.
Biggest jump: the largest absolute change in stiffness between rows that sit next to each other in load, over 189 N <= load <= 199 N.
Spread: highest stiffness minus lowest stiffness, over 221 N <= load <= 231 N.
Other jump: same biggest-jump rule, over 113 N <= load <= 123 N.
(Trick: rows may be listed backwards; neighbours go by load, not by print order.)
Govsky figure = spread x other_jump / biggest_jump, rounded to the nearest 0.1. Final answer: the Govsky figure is 1.3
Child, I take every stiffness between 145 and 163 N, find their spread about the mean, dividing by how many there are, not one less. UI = 1.5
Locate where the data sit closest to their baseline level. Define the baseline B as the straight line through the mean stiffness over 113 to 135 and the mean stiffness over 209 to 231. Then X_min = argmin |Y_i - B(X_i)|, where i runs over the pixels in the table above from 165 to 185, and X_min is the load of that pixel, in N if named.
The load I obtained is 170 N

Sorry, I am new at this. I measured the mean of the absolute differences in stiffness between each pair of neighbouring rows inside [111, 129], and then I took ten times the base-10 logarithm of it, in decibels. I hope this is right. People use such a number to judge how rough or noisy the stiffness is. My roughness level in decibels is -2.5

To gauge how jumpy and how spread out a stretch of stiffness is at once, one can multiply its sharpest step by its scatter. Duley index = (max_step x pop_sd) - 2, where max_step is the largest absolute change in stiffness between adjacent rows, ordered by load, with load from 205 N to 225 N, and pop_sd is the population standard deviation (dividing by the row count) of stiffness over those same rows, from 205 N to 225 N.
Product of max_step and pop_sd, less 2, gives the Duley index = -1.8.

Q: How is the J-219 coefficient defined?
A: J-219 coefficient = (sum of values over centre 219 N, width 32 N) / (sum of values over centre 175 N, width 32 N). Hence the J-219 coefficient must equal 1.08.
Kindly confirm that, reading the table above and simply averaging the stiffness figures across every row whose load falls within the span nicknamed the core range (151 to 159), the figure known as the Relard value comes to 20.0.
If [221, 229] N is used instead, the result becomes 19.9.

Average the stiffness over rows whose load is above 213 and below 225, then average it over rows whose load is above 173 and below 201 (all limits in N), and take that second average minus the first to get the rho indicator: -1.8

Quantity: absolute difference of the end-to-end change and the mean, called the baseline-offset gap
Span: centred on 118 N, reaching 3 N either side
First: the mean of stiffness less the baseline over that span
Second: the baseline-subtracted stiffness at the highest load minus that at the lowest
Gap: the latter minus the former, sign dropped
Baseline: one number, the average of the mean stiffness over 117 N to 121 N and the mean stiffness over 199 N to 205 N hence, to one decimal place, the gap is 2.2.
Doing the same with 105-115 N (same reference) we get 2.9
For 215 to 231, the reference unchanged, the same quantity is 2.7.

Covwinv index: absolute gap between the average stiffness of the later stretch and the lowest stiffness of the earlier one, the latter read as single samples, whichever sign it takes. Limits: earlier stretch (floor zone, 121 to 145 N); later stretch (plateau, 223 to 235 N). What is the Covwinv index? 1.8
